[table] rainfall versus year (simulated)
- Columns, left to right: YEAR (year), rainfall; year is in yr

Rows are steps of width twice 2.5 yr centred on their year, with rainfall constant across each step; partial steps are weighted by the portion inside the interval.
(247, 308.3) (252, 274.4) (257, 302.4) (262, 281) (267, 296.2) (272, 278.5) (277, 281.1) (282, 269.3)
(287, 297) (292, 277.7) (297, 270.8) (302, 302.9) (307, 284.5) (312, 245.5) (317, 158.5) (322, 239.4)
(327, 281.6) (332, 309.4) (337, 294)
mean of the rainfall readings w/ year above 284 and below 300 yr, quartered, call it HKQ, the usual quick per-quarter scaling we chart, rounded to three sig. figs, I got 70.5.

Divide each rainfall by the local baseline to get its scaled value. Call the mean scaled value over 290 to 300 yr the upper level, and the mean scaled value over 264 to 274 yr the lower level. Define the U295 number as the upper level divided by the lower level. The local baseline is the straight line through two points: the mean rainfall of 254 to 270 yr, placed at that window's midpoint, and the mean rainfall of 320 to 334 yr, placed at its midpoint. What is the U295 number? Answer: 0.98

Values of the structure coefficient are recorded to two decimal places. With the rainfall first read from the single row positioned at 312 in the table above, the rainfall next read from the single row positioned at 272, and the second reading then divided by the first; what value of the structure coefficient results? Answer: 1.13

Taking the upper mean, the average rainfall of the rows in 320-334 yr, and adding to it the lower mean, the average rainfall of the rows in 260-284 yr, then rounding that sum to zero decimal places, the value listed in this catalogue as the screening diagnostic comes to 558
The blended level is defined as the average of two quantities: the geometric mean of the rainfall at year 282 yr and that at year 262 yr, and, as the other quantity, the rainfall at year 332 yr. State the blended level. 292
